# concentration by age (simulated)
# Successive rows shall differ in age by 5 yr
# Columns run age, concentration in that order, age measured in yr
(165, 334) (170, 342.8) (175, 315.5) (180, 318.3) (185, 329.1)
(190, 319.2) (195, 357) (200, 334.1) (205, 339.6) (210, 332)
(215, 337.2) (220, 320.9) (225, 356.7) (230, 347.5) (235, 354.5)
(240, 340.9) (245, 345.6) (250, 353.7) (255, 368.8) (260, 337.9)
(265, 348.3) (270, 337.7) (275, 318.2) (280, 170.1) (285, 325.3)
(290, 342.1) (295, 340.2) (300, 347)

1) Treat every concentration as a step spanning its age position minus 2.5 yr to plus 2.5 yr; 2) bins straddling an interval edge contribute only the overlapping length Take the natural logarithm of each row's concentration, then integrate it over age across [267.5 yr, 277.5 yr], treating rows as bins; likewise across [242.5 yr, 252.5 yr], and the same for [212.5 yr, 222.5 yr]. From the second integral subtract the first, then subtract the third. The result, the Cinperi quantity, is -57.3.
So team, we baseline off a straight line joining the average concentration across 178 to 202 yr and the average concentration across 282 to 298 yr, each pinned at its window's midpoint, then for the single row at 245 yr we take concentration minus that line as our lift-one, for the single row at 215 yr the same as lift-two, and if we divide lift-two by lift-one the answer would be 0.4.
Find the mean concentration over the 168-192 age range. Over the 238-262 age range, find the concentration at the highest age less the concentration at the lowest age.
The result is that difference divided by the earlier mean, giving -0.01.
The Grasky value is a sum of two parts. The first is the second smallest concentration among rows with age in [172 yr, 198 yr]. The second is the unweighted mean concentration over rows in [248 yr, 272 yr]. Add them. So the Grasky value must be 668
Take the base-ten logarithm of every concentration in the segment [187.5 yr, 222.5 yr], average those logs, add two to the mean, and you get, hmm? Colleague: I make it 4.524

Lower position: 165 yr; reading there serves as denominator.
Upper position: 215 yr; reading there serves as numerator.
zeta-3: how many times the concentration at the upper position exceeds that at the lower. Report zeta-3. 1.010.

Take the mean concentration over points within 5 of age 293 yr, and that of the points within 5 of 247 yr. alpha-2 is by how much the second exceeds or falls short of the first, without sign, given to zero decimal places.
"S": 8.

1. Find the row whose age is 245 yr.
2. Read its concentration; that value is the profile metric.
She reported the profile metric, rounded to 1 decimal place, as 345.6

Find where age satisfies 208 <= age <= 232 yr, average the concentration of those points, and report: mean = 339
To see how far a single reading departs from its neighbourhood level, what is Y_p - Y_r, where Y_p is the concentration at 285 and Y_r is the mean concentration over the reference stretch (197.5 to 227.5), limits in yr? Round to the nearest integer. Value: -11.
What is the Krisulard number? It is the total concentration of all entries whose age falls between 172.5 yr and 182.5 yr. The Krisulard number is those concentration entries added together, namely 634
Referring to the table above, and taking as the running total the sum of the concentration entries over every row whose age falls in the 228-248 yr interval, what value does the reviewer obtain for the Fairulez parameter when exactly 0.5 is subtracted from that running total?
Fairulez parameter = 1388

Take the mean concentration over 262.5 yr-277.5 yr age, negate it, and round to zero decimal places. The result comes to -335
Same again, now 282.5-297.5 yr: -336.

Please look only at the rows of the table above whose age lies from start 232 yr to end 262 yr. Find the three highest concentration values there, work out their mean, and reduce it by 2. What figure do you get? 357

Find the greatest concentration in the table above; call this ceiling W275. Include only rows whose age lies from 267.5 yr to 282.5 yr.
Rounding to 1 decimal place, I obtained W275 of 337.7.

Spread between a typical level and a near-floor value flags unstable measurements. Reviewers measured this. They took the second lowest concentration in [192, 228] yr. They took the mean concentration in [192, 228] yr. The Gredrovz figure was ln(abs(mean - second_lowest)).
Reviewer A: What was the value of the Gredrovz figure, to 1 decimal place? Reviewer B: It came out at 2.0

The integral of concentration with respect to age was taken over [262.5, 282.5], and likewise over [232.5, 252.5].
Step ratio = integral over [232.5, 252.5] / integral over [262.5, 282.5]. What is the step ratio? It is 1.19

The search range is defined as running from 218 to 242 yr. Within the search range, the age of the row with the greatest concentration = 225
